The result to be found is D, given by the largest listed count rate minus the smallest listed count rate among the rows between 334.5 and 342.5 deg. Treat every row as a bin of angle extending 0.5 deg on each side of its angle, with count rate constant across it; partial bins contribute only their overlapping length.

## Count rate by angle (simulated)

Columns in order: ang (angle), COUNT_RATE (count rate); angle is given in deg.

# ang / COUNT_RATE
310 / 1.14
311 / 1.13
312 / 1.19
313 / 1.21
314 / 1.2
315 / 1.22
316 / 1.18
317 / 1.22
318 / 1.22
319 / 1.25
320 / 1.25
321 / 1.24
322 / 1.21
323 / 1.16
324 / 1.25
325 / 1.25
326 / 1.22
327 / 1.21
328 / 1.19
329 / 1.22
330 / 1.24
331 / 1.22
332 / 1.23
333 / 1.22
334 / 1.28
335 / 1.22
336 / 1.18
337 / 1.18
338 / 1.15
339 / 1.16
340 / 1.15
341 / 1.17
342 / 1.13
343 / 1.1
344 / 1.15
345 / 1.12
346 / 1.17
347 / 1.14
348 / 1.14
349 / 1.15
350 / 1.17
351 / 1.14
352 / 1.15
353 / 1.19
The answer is 0.090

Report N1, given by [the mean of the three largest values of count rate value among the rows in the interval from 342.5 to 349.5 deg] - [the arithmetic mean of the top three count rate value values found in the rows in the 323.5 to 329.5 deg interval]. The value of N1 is -0.08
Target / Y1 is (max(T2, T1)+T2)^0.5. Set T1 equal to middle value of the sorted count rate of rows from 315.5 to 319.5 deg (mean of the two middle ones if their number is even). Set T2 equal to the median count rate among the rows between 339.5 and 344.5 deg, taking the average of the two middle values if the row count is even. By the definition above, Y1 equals 1.54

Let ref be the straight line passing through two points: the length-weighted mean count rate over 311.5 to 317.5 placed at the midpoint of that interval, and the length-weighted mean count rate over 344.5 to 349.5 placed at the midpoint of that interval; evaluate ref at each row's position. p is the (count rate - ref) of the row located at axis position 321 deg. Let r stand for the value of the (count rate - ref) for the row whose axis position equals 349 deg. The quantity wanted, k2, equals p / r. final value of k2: 5.0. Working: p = 0.049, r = 0.010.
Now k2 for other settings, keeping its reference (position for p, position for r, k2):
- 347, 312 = 0.2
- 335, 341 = 3.6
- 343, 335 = -0.9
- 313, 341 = 0.3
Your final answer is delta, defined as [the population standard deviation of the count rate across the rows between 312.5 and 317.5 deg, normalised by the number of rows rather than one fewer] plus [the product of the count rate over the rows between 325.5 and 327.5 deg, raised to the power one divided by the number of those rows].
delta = 1.23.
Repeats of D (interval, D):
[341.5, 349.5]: 0.070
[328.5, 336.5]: 0.100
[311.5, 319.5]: 0.070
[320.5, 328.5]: 0.090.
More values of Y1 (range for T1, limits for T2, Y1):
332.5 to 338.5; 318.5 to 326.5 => 1.58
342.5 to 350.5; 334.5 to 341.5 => 1.53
